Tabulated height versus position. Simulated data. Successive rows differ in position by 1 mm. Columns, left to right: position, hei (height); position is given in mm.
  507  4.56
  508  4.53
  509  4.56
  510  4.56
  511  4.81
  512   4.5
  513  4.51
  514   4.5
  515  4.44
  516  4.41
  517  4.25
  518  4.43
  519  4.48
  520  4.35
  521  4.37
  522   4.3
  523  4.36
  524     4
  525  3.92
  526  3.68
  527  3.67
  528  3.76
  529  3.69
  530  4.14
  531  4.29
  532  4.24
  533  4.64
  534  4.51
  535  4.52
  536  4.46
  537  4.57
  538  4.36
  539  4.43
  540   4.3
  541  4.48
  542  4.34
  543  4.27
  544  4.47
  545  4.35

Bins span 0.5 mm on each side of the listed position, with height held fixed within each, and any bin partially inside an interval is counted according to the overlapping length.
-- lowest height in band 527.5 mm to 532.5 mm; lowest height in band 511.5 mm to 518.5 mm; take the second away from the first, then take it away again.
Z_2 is -4.8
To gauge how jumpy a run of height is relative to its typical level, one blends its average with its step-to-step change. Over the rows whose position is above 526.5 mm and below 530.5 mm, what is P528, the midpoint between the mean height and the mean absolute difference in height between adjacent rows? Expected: 2.01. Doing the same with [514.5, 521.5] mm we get 2.24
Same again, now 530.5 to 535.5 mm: 2.29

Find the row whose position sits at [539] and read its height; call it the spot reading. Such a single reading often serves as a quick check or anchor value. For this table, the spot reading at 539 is 4.43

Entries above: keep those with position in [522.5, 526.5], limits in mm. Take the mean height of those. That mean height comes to 3.99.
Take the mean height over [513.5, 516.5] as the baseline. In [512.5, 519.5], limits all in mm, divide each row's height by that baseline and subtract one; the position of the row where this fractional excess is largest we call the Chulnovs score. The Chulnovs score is 513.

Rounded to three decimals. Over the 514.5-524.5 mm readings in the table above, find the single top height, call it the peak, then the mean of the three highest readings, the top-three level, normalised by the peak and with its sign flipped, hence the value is -0.993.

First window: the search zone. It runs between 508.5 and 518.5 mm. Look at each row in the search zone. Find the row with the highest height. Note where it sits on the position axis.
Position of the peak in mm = 511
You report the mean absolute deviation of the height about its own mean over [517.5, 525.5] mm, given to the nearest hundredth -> 0.16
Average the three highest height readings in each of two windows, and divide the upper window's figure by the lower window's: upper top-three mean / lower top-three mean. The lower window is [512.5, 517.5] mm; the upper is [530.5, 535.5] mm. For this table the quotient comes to 1.02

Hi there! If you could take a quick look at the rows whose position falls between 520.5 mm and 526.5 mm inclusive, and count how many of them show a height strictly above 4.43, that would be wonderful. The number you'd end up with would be 0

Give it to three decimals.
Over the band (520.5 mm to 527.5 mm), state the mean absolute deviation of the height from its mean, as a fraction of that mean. 0.064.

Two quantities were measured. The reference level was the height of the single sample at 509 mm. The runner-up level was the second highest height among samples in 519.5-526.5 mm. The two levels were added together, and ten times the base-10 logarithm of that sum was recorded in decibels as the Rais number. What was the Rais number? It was 9.50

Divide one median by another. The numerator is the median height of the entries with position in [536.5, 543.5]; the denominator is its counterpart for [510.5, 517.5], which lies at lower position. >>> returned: 0.97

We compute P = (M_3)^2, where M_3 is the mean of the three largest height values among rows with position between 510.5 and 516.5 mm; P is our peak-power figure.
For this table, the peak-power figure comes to 21.2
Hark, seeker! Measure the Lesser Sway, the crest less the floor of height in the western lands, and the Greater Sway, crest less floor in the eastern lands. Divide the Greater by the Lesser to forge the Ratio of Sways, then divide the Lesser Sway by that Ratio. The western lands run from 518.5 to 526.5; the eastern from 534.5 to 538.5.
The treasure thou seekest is 3.0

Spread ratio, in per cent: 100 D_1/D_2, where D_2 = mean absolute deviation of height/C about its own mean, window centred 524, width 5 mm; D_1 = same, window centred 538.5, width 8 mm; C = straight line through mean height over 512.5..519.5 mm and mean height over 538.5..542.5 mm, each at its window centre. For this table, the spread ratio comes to 33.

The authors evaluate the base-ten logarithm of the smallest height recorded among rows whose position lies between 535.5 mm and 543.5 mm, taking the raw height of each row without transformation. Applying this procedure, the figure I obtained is 0.63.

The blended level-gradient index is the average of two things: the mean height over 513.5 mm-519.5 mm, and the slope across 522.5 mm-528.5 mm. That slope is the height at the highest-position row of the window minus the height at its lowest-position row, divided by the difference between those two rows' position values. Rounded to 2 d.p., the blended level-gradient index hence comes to 2.15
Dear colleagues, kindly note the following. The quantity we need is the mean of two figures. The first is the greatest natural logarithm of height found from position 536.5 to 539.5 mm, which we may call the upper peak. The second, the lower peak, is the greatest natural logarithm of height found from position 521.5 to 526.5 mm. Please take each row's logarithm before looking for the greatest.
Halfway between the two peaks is 1.50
